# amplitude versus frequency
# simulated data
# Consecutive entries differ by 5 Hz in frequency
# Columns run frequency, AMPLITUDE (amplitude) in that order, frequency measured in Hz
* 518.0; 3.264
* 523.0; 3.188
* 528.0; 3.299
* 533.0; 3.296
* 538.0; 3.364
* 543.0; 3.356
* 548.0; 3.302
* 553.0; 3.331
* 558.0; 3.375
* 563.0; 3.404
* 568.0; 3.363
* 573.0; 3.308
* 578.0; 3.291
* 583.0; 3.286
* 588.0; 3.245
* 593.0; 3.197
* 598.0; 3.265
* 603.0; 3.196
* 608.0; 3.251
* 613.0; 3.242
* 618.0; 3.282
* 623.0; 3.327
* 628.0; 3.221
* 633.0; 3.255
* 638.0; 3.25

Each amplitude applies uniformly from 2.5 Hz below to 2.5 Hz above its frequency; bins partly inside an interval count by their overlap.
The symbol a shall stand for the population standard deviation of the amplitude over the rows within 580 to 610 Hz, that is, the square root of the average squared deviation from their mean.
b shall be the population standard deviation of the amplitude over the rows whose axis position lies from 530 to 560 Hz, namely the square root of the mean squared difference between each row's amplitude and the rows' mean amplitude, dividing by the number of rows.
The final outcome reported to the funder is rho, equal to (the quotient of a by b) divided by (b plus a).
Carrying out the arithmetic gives 17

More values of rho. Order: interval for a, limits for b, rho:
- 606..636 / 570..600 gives 13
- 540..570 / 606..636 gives 14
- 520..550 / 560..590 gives 10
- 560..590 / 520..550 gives 8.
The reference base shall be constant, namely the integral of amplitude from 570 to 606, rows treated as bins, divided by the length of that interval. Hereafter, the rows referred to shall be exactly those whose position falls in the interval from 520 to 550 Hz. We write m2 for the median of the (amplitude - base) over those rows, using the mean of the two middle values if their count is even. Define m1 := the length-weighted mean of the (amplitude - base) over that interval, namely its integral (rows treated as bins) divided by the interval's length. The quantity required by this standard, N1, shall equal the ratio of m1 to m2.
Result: 0.99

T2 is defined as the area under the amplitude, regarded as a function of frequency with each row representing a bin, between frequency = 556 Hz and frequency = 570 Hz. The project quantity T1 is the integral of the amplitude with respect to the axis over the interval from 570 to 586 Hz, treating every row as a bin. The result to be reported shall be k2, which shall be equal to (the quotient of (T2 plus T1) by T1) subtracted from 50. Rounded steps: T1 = 52.7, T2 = 47.3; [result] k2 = 48.1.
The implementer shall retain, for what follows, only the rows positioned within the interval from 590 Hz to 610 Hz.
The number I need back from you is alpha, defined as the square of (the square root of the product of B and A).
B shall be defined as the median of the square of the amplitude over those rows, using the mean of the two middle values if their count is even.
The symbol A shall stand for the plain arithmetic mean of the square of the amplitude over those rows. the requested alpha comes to 108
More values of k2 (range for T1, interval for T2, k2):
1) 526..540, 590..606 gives 47.9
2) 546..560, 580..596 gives 47.9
